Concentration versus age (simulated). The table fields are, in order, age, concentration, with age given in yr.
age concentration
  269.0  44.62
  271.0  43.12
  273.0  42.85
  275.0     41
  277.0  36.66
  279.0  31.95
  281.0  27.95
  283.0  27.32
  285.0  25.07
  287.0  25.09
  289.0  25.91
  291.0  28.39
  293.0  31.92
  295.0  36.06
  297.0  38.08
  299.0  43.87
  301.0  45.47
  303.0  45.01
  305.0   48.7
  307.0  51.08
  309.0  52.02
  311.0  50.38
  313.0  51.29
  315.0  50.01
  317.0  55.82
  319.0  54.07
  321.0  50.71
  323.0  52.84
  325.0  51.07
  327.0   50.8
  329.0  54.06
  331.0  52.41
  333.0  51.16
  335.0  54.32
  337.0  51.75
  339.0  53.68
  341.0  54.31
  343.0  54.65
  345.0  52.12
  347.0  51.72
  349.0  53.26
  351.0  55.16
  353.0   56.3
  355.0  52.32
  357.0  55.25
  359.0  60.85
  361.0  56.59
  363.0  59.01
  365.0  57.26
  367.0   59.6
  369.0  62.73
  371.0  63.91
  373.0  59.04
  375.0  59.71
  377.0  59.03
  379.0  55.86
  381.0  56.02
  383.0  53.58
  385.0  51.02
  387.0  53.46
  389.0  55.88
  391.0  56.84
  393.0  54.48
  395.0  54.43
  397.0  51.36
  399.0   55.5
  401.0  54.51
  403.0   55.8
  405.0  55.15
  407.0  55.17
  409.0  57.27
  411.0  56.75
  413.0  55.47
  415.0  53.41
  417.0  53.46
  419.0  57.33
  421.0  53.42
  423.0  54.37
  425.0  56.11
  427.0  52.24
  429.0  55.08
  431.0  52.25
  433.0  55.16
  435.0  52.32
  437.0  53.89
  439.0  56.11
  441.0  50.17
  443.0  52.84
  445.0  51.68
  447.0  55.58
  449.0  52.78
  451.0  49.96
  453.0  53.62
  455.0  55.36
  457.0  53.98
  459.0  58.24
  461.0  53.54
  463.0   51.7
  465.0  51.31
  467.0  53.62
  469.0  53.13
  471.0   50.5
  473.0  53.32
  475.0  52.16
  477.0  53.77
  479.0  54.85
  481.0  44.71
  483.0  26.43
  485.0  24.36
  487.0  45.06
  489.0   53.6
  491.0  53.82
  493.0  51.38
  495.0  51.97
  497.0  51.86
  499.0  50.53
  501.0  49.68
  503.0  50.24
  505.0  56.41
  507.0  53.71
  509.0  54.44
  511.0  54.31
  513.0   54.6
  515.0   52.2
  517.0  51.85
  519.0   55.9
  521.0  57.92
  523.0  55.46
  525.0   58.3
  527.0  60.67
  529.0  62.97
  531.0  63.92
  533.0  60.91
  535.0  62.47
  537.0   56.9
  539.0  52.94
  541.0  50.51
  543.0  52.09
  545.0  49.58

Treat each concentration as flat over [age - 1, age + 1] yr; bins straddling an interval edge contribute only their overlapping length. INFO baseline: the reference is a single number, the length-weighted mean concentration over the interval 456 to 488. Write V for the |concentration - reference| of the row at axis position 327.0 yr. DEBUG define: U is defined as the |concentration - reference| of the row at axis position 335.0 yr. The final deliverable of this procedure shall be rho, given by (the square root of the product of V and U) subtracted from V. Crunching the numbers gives -1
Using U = 5.5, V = 2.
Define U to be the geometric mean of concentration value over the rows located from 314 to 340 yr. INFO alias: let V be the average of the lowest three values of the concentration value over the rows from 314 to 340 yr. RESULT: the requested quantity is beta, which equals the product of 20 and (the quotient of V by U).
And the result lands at 19.2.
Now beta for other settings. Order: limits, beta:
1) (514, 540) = 18.1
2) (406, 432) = 19.2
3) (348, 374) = 18.6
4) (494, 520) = 19.0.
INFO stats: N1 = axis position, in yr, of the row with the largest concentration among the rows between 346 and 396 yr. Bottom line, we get 371.0 yr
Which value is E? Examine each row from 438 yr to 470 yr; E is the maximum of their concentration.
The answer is 58.24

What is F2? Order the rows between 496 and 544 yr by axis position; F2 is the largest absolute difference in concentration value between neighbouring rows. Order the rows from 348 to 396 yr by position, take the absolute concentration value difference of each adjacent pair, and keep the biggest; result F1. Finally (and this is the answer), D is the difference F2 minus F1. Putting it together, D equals 0.6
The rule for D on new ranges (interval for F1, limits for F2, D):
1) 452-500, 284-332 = -14.9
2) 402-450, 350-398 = -0.3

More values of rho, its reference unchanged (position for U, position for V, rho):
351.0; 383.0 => -1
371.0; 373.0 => -2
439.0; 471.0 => -2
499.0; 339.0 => 2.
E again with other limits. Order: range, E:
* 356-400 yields 63.91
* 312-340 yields 55.82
